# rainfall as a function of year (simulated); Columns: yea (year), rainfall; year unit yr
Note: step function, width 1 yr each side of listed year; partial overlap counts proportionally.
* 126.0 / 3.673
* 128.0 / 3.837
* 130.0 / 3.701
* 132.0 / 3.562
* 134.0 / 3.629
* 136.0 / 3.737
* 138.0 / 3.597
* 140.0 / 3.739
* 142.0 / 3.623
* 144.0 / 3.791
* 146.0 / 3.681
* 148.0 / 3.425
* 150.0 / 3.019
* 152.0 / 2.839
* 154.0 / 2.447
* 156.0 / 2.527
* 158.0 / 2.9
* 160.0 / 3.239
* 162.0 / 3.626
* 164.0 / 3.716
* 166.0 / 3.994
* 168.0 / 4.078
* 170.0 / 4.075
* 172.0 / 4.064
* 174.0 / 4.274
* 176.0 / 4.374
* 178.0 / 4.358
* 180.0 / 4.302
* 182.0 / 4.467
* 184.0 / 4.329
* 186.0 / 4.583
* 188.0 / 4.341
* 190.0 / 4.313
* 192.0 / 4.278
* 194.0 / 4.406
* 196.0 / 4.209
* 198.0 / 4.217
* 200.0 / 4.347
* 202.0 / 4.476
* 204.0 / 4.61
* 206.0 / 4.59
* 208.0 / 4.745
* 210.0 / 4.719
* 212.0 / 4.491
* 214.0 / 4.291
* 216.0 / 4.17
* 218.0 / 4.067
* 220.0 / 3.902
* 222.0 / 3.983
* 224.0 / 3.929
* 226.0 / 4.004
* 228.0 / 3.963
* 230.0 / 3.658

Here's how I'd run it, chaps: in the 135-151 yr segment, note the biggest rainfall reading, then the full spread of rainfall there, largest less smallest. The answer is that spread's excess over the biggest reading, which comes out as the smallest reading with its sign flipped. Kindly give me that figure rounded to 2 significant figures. -3.0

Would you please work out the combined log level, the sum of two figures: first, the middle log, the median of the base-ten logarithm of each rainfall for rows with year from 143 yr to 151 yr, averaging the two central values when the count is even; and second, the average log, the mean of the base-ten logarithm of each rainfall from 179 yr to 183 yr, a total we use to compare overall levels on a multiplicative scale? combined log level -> 1.19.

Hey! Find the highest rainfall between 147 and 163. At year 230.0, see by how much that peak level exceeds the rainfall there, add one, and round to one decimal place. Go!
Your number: 1.0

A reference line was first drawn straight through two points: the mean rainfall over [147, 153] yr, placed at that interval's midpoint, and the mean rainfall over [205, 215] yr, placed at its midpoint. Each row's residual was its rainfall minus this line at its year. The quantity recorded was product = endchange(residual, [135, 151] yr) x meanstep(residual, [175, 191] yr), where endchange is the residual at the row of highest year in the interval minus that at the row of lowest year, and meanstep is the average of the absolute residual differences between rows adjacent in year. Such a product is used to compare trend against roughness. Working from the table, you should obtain -0.16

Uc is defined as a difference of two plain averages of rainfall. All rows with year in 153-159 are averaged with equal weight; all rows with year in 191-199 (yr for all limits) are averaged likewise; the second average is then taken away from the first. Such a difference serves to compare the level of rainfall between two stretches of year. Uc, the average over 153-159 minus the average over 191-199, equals -1.7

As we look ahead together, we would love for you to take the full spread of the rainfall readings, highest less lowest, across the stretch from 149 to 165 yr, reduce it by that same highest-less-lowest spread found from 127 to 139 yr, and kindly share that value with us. 1.0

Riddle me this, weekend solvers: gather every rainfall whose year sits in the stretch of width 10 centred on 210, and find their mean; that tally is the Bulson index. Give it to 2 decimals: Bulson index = 4.57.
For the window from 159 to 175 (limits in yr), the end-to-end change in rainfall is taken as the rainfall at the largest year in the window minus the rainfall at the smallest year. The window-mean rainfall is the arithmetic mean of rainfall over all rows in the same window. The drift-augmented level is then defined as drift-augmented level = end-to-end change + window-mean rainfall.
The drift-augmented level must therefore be 4.9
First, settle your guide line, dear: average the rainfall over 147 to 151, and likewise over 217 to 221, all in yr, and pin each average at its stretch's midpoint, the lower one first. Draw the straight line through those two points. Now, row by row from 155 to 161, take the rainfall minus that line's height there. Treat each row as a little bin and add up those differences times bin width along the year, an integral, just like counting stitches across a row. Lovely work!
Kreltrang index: -2.6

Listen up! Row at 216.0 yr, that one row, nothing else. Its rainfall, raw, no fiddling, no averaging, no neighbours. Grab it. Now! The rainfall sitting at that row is 4.17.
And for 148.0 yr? 3.425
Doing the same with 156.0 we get 2.527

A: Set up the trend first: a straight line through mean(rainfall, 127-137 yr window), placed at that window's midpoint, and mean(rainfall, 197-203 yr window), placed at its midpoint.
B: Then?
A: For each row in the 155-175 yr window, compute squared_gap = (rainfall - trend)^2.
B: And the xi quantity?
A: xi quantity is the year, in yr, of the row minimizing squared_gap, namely 172.0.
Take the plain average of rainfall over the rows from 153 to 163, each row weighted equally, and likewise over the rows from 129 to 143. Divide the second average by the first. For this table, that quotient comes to 1.24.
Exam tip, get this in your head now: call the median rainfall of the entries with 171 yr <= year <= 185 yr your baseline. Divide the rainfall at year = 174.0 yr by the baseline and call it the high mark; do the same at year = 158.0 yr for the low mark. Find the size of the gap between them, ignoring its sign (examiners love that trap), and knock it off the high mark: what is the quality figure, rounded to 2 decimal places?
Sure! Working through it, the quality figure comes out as 0.67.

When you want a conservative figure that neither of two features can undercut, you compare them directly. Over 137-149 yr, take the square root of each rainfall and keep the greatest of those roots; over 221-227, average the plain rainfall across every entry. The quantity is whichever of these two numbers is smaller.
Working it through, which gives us 1.95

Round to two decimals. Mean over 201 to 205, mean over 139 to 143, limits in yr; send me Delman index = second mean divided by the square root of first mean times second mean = 0.90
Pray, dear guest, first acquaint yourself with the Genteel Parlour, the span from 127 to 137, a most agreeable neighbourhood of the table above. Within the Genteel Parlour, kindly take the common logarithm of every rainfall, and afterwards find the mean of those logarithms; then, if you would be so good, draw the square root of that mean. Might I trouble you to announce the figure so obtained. 0.753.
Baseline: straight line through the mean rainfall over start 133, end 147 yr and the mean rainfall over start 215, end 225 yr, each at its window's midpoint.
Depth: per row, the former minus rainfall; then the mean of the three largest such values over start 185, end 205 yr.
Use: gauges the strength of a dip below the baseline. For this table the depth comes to -0.32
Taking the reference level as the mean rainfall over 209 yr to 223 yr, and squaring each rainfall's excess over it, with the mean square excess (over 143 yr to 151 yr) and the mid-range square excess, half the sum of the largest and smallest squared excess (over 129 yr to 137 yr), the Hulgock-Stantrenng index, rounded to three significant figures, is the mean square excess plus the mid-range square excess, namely 1.00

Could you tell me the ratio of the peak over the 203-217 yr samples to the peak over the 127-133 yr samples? 1.24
